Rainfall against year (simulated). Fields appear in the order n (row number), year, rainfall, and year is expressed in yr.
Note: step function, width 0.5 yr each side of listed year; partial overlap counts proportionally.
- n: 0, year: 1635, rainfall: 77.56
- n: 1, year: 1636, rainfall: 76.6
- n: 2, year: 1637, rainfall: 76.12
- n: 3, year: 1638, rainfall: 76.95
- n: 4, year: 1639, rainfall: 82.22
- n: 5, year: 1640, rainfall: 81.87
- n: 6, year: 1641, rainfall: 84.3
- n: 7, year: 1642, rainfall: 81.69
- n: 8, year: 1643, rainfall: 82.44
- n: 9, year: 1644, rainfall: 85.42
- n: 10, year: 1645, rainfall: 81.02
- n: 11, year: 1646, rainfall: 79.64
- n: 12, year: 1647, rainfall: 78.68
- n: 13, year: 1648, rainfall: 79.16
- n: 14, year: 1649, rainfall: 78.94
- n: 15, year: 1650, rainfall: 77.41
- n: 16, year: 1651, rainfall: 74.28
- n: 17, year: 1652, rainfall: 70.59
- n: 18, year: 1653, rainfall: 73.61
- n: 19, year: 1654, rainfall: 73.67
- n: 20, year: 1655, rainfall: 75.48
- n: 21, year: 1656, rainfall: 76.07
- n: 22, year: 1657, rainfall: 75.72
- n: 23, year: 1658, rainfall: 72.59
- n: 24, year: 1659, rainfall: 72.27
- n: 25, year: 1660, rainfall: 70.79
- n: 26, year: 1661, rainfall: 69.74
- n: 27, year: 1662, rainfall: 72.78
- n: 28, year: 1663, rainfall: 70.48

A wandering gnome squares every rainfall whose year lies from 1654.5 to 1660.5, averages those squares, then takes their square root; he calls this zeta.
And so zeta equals 73.8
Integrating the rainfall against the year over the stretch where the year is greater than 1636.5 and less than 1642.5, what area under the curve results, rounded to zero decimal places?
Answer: 483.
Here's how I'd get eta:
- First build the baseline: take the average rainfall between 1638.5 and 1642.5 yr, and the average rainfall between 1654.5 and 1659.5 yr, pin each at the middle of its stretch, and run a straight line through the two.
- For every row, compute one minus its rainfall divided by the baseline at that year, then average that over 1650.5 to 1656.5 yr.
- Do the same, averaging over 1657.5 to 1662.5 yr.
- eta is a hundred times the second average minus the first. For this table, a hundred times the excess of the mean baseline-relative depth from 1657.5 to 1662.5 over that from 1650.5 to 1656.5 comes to -1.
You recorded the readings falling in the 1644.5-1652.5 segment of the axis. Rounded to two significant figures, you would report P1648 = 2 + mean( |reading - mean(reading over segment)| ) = 4.5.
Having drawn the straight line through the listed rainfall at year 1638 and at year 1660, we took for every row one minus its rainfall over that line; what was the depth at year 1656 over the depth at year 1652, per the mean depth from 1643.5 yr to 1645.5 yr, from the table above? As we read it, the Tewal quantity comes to 16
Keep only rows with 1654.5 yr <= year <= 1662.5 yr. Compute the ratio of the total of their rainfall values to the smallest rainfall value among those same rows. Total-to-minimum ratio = 8.4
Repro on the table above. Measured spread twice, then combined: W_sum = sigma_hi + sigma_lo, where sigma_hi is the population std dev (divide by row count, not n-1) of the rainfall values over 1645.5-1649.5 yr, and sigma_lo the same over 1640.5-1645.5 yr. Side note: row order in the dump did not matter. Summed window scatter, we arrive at 2.0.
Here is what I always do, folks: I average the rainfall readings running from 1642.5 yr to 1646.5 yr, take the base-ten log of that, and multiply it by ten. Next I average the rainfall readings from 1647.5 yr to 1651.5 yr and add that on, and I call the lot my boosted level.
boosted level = 96.6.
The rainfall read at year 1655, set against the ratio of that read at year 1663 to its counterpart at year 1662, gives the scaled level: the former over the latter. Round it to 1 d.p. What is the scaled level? 77.9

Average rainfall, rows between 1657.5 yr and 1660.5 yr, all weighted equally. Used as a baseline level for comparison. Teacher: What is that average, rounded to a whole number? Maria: 72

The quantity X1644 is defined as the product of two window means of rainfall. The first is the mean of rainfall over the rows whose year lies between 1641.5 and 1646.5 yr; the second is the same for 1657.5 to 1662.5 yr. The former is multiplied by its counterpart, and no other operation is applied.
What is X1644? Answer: 5877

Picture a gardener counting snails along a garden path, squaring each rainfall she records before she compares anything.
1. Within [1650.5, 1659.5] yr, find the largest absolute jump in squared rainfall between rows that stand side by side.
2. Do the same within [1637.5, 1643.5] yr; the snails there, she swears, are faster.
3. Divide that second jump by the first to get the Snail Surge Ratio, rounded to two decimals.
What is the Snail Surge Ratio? 1.57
